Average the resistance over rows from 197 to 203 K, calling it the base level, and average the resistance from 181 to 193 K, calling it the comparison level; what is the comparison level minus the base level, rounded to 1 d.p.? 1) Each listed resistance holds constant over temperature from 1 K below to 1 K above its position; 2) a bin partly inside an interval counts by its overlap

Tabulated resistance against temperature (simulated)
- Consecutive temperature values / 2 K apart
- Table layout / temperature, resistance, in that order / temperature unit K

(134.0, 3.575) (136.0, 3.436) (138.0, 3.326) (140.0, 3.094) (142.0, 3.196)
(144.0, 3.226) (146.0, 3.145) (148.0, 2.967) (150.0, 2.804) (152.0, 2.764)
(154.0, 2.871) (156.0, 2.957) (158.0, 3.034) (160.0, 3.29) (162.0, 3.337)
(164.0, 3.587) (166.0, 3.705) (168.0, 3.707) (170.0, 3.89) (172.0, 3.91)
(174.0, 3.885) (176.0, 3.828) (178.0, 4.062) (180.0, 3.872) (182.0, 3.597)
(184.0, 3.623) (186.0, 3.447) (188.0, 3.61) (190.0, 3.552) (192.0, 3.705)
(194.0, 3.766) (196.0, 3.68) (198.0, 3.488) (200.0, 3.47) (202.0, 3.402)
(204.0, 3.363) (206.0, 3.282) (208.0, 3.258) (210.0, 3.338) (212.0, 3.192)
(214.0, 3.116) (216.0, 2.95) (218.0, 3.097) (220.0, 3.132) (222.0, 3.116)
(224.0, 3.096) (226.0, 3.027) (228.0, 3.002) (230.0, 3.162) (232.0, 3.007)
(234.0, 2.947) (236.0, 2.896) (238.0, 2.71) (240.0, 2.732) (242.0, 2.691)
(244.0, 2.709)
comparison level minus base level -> 0.1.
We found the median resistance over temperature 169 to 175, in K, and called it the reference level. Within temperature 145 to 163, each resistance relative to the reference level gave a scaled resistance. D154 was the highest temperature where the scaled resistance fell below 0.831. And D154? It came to 158.0 K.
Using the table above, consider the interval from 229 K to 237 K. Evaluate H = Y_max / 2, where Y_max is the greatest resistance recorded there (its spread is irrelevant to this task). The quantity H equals 1.58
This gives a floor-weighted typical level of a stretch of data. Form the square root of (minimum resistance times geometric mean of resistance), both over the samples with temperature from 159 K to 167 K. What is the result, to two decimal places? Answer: 3.38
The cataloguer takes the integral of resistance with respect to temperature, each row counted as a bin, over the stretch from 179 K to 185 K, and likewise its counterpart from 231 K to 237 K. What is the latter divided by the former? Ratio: 0.80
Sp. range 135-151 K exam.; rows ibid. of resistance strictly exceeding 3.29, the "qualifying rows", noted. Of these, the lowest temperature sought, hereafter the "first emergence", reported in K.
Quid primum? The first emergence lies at 136.0 K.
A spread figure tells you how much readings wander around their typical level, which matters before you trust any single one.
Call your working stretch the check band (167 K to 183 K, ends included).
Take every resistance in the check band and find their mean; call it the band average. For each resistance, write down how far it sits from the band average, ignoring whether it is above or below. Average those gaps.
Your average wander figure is 0.100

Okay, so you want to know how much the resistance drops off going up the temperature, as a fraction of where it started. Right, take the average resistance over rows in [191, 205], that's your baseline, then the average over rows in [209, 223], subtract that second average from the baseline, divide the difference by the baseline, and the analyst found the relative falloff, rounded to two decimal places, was 0.12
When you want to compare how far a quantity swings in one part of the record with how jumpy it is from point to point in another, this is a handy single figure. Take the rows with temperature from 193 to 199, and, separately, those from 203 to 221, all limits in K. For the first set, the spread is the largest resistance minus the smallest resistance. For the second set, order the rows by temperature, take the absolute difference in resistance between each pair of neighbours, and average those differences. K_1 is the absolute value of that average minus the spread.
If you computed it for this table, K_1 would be 0.18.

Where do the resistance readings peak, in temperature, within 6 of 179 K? 178.0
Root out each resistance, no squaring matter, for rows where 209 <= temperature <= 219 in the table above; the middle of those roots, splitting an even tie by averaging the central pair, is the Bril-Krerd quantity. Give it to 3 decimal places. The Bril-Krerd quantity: 1.765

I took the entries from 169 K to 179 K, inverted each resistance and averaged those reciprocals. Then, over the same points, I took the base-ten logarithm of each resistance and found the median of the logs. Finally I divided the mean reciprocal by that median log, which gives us 0.43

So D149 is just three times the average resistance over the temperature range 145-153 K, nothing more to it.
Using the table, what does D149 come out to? 8.76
